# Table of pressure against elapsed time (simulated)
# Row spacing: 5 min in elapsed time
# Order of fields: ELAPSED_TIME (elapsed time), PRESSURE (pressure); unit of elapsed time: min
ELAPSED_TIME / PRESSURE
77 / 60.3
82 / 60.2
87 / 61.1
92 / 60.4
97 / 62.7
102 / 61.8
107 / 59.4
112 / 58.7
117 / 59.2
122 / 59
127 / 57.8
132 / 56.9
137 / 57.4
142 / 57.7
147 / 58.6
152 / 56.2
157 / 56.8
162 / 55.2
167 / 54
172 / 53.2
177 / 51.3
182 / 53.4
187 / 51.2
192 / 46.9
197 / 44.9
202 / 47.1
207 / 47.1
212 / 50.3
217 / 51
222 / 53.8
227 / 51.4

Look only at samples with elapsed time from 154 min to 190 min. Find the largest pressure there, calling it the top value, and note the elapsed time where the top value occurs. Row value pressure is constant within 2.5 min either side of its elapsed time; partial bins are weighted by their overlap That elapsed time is 157 min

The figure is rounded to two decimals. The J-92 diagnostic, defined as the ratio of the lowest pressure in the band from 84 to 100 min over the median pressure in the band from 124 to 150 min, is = 1.05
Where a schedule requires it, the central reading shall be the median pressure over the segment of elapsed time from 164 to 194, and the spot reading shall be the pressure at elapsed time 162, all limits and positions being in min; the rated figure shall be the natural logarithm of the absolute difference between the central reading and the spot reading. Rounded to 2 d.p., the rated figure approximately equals 1.08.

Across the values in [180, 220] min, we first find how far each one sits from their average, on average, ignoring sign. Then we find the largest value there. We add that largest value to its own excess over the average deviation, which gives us 104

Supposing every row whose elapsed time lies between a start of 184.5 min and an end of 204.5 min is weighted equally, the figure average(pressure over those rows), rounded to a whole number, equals 48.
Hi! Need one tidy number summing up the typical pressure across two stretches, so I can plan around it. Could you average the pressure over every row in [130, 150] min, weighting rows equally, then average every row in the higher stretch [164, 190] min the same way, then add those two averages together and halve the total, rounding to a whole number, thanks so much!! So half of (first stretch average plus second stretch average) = 55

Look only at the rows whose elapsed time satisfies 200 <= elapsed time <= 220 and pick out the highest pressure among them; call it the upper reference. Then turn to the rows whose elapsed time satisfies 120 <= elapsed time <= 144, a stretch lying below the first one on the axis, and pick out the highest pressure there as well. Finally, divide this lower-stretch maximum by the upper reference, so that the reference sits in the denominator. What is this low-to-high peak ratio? 1.16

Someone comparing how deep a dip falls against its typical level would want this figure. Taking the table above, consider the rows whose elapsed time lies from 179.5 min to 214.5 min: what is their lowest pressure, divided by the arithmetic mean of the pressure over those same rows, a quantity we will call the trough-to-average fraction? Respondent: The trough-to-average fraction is 0.922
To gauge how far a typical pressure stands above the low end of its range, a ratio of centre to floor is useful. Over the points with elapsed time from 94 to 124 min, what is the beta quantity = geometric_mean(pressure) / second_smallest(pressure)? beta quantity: 1.02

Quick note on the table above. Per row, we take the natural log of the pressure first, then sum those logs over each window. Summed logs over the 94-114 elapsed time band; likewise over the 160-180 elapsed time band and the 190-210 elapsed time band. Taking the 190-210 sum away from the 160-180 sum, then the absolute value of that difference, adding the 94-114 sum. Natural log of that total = 2.83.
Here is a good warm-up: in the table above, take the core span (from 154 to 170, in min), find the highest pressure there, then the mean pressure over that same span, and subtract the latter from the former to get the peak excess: 1.5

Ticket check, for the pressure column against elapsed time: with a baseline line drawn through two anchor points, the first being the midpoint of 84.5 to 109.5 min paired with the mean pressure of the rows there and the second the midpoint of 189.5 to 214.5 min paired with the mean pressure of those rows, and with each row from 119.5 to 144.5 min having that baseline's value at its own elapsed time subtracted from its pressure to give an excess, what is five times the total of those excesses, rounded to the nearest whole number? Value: 32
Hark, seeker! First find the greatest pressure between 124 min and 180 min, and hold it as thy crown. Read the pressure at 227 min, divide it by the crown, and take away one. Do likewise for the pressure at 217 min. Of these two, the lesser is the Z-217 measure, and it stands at -0.13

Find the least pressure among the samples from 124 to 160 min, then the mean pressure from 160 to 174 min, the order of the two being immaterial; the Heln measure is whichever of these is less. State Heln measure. 54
